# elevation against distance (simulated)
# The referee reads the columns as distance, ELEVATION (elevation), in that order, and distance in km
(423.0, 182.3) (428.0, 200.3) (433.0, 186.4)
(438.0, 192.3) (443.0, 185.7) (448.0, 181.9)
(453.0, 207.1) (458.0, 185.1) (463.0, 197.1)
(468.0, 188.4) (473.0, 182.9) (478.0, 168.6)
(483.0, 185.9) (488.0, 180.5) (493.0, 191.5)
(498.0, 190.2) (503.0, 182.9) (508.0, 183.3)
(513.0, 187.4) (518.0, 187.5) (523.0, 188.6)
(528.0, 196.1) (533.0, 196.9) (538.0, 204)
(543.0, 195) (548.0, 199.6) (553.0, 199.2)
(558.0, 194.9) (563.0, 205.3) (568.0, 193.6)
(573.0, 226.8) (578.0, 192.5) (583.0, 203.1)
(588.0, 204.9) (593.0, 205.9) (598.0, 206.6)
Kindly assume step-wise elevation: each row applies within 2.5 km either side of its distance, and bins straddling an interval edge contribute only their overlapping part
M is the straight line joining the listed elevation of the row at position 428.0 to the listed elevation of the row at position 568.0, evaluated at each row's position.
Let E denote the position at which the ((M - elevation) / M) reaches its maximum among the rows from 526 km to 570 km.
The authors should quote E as 568.0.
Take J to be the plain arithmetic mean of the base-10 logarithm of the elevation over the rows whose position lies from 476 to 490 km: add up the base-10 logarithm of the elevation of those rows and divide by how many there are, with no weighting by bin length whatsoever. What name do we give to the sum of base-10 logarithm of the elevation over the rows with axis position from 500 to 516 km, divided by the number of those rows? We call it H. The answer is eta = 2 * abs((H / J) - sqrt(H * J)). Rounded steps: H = 2.27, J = 2.25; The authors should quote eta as 2.50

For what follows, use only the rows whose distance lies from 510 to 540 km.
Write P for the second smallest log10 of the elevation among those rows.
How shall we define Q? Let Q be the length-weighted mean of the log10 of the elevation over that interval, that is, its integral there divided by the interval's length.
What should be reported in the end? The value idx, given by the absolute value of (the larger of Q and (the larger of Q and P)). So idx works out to 2.29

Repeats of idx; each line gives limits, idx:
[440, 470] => 2.28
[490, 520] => 2.27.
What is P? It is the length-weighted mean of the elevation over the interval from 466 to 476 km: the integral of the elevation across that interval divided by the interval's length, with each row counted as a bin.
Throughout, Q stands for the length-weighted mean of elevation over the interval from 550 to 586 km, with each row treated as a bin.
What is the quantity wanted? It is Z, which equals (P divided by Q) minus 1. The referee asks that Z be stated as -0.09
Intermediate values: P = 185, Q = 202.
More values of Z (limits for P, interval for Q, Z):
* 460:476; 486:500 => 0.01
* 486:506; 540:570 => -0.06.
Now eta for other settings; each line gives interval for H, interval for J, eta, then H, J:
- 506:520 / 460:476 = 2.55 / 2.27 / 2.28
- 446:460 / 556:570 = 2.59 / 2.28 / 2.30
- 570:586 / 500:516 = 2.54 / 2.32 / 2.27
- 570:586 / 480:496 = 2.54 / 2.32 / 2.27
